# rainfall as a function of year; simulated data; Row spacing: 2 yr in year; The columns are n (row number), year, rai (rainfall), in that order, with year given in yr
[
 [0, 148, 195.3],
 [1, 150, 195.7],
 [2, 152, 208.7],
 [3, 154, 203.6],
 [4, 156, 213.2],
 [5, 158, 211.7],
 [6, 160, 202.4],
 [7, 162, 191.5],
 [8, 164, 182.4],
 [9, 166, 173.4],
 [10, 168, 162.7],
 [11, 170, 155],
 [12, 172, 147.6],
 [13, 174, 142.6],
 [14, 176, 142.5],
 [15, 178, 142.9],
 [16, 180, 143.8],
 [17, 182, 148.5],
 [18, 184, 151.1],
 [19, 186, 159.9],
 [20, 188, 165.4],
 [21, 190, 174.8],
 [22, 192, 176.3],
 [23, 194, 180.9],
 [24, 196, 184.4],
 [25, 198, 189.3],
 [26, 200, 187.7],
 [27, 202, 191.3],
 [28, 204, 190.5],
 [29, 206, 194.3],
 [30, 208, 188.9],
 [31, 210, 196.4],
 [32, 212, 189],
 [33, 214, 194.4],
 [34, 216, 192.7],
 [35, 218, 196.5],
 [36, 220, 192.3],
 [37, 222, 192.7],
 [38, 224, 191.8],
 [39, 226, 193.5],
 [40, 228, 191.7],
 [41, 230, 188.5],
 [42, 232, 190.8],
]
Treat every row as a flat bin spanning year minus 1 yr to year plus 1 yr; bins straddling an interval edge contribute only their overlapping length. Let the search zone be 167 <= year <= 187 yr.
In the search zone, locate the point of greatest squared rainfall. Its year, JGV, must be 168 yr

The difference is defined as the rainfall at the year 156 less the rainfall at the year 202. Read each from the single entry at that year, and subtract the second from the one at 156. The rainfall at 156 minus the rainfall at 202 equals 22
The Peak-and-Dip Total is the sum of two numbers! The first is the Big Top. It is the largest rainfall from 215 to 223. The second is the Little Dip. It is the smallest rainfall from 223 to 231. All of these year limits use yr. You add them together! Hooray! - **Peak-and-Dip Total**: 385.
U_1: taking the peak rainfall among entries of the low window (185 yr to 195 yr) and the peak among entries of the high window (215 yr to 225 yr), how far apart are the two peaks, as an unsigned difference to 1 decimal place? 15.6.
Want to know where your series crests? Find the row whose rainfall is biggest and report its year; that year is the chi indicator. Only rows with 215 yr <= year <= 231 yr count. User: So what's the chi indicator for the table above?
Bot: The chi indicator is 218 yr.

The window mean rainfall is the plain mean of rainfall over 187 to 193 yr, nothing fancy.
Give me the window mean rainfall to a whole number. 172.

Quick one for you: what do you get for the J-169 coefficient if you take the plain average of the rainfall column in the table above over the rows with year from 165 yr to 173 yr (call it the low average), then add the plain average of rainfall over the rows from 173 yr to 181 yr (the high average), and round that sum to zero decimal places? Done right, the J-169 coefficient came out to 303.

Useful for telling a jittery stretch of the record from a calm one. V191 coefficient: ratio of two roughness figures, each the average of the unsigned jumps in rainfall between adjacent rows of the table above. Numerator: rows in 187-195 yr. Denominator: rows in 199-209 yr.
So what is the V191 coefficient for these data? 1.5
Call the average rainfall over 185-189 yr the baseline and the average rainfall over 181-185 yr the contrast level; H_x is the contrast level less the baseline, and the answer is -13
